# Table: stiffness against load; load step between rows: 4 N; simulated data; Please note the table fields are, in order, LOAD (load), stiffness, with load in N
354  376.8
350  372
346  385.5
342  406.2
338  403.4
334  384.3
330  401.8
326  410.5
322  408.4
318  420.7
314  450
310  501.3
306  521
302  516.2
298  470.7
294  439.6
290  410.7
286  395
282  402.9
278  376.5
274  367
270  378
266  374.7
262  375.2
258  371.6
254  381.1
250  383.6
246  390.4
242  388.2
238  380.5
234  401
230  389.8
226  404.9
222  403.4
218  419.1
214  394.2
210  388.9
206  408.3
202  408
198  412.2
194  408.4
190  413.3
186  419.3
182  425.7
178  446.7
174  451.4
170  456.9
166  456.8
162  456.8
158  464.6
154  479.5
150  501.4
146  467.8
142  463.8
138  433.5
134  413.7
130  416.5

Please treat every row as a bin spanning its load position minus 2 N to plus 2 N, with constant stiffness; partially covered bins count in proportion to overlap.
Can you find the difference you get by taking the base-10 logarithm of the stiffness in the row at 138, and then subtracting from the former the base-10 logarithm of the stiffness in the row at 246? 0.05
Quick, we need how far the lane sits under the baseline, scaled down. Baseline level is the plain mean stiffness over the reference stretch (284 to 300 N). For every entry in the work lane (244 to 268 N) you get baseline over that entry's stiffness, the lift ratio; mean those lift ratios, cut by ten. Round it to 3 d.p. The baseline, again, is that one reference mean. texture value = 0.113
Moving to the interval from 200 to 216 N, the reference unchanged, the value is 0.107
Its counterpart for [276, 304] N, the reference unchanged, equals 0.101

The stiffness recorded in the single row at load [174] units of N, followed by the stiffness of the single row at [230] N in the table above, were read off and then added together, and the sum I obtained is 841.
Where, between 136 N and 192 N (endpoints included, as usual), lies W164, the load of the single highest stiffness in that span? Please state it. 150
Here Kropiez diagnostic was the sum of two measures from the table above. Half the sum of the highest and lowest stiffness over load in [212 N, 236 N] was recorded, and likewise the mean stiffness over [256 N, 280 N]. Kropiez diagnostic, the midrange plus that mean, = 778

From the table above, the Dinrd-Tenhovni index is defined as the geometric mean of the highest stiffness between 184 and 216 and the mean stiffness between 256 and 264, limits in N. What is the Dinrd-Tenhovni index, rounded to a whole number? 396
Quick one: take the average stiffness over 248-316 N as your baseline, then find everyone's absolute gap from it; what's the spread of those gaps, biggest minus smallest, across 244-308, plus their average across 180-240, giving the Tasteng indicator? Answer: 109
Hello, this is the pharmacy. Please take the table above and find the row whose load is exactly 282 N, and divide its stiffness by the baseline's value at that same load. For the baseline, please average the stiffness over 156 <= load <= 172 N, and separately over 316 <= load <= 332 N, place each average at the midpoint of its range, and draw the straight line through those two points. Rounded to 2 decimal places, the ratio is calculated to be 0.95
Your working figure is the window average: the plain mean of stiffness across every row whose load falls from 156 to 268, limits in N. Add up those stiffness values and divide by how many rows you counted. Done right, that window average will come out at 410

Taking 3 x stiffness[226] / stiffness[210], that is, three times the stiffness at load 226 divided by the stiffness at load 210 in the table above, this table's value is 3.1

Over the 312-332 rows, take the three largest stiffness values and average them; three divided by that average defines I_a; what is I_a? 0.0070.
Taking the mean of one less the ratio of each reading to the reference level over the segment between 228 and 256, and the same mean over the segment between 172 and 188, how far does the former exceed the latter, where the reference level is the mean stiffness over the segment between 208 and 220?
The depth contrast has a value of 0.12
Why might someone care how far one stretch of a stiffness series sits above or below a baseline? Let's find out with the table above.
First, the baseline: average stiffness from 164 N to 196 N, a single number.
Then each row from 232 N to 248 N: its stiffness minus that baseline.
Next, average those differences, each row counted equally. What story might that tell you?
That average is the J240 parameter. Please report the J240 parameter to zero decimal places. -45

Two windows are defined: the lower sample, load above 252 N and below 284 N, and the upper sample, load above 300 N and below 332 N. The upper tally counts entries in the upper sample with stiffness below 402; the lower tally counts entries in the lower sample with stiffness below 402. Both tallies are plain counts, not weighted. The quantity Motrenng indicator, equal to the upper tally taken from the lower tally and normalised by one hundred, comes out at 0.060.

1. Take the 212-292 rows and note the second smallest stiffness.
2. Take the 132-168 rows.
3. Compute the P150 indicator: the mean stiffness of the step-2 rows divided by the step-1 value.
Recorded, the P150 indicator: 1.24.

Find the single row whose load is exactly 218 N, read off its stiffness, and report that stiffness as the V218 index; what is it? 419.1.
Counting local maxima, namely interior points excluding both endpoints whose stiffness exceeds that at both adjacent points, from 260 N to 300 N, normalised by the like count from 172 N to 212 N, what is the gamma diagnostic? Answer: 1.0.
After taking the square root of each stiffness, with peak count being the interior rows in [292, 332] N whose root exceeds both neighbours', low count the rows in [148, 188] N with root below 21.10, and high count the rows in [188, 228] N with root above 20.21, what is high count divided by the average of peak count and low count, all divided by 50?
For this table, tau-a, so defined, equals 0.030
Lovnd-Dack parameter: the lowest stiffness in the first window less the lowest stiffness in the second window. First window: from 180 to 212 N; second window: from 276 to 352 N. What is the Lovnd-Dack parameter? 17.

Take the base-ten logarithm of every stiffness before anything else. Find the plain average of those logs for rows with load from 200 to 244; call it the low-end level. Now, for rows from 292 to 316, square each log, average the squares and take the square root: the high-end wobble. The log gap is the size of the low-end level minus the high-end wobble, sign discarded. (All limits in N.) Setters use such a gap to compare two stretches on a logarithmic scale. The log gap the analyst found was 0.083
